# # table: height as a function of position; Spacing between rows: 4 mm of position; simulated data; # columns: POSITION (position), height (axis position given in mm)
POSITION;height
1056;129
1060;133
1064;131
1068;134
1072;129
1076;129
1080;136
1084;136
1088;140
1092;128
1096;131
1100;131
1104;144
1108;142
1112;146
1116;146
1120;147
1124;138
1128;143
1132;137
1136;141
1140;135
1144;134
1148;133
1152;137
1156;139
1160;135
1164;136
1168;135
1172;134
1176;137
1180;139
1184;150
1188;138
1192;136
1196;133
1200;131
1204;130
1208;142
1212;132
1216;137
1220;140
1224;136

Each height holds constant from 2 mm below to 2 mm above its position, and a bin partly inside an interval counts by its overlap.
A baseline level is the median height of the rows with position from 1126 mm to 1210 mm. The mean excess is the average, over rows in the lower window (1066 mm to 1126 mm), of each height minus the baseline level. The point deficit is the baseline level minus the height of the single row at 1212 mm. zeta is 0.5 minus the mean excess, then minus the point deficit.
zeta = -4.6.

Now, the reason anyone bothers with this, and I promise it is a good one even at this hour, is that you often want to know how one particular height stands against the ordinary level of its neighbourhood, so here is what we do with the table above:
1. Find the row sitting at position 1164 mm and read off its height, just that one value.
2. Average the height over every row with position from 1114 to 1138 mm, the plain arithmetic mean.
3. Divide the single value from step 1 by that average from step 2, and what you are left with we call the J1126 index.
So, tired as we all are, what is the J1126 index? 0.958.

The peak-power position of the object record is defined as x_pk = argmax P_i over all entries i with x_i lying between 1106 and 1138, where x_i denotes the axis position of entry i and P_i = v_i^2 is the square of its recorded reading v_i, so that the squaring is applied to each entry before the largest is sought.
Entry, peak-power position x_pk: 1120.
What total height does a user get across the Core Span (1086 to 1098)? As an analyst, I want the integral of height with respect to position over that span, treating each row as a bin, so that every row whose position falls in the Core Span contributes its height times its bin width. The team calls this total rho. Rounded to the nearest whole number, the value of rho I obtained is 1596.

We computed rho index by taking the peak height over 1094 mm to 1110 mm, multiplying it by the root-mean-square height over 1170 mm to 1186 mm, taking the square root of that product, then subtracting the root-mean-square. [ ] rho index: 2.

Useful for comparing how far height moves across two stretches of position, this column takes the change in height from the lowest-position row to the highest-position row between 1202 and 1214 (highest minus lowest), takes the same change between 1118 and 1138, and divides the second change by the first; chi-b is -3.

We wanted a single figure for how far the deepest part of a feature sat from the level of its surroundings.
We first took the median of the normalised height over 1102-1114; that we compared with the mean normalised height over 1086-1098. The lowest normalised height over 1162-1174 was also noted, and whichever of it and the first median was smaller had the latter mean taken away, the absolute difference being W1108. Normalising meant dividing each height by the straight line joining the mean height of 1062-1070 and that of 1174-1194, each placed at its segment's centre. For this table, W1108 0.029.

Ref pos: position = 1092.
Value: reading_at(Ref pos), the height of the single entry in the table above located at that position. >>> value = 128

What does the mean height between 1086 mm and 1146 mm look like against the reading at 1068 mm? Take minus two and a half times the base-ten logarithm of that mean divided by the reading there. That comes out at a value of -0.04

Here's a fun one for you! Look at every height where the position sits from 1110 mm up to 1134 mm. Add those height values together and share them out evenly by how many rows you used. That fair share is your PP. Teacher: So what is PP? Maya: 143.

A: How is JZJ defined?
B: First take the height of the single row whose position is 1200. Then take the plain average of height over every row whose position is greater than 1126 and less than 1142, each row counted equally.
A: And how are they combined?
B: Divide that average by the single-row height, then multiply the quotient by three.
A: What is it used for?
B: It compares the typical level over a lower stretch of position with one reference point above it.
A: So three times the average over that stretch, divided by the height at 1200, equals 3.18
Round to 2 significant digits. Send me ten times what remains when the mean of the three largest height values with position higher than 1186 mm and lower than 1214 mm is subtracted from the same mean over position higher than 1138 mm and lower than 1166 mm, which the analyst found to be -13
